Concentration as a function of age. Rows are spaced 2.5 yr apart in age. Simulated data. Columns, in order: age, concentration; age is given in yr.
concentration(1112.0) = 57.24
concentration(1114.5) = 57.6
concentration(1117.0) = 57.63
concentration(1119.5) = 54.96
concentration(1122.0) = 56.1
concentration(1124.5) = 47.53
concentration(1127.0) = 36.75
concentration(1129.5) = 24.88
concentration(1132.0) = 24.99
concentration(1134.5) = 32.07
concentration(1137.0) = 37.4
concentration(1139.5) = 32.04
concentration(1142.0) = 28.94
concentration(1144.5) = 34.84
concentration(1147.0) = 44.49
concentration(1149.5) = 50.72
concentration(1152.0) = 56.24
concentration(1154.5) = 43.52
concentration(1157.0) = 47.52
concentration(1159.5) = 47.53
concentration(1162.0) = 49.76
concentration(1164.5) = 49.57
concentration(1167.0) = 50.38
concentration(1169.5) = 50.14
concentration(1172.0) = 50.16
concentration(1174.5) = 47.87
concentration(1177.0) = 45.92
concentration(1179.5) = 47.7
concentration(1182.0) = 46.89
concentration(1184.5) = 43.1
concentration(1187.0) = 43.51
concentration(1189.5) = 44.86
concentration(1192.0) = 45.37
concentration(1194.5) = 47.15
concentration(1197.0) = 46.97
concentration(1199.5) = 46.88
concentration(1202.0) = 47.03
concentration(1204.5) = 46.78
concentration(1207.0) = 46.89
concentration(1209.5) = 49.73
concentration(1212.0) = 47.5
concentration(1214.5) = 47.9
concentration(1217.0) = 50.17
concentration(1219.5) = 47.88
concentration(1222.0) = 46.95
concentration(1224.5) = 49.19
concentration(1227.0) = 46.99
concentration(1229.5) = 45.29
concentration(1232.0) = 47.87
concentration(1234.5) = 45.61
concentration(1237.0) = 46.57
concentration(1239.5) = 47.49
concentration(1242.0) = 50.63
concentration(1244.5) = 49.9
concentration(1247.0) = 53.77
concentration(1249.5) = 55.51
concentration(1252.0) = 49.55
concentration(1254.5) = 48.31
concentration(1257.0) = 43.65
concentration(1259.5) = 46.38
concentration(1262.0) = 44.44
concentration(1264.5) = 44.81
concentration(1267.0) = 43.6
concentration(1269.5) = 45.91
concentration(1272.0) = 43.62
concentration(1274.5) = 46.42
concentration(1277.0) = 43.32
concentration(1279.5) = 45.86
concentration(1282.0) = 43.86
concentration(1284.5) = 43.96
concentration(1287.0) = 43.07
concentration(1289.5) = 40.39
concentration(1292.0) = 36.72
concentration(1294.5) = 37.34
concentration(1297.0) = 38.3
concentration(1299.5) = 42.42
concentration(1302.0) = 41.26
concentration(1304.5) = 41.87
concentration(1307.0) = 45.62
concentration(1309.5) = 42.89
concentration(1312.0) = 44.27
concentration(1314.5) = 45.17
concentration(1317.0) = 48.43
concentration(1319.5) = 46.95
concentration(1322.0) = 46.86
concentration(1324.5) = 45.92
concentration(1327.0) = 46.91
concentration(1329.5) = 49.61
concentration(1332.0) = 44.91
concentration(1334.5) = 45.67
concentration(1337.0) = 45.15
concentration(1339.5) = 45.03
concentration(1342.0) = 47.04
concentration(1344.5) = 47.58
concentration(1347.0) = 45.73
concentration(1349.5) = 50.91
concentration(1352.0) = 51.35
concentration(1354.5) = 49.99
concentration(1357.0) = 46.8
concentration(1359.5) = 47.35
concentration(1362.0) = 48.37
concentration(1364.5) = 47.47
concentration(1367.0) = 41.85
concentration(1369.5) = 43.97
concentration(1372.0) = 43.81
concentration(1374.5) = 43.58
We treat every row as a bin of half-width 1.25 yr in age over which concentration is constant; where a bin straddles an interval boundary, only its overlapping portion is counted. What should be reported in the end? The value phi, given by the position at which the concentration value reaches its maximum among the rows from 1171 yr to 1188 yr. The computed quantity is 1172.0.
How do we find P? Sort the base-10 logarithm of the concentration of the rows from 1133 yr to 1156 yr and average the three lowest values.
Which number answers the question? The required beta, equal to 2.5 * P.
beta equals 3.73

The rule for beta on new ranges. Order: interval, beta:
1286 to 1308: 3.93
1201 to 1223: 4.18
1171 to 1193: 4.10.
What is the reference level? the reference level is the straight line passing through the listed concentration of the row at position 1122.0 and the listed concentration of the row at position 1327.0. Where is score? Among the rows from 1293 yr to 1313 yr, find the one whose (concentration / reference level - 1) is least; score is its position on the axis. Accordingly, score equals 1294.5 yr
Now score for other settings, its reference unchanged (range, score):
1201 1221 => 1204.5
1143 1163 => 1144.5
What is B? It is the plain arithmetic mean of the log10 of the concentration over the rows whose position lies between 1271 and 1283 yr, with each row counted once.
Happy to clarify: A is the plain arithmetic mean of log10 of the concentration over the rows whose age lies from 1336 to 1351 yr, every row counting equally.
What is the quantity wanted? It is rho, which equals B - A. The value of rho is -0.022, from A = 1.67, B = 1.65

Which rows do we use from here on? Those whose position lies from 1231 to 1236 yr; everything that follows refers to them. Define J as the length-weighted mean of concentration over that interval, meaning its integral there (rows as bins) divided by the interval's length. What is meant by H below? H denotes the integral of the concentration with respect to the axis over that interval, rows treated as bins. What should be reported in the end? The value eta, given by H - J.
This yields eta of 187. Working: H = 233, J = 47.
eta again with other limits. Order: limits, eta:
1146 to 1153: 303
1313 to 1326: 559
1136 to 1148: 388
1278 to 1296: 707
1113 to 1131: 811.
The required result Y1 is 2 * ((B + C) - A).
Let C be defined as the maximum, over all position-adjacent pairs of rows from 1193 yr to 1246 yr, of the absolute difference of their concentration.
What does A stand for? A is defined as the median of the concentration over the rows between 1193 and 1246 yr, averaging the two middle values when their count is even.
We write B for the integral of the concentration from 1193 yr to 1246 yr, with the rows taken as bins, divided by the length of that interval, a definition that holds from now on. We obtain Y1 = 7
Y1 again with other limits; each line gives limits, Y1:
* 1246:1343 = 12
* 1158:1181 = 3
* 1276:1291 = 5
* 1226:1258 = 13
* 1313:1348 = 10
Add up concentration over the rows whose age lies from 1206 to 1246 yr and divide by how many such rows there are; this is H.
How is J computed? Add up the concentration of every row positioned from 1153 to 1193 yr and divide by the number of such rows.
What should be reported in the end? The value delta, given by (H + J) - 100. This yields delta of -5.0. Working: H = 48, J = 47.1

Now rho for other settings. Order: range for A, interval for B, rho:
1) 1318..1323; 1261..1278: -0.022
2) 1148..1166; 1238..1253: 0.017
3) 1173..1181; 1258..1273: -0.022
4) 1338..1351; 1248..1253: 0.046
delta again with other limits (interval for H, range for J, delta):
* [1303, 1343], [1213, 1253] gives -5.4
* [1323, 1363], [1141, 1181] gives -6.0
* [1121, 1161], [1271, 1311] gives -17.3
